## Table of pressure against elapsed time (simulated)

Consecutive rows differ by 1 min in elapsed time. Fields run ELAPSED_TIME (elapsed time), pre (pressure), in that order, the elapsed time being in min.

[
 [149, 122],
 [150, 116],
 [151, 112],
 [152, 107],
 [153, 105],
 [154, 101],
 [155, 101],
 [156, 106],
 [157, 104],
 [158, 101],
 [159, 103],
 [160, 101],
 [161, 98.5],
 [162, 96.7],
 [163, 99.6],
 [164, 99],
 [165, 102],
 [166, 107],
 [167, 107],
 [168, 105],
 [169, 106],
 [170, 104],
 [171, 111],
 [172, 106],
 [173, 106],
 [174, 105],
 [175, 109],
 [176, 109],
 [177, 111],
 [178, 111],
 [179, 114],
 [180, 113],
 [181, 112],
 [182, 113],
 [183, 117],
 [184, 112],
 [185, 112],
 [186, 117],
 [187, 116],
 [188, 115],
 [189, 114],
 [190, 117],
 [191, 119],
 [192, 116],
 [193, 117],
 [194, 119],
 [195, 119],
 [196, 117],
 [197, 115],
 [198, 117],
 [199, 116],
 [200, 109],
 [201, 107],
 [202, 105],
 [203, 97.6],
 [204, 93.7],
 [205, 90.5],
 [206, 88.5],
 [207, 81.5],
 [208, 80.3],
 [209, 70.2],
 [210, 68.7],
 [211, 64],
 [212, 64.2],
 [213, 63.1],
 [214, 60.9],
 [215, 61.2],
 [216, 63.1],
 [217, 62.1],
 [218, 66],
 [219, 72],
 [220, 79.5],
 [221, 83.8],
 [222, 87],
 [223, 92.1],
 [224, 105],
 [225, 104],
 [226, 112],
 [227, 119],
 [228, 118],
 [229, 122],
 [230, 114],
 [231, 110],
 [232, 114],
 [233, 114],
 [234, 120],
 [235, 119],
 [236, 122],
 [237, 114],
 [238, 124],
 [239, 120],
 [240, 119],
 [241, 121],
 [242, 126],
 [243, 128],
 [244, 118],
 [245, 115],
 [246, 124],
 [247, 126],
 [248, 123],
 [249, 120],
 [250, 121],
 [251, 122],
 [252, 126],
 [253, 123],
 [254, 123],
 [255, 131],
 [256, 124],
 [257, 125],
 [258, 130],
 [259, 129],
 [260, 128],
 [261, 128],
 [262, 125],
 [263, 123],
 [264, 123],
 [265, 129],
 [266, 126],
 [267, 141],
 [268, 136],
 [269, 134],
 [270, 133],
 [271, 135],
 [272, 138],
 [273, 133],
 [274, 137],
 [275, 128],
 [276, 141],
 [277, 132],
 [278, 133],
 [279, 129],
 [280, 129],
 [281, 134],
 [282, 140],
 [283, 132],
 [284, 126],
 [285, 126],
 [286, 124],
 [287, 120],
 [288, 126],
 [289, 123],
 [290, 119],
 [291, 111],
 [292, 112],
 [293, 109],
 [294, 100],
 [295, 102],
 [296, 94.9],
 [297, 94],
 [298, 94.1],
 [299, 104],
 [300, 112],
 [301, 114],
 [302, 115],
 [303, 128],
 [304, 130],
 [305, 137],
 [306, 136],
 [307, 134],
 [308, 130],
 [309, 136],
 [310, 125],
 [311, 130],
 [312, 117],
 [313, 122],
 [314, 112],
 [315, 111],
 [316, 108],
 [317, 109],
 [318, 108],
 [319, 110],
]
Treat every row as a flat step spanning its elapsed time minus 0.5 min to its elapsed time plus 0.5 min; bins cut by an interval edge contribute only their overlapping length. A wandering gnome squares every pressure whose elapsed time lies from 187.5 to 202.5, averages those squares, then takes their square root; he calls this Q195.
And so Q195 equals 115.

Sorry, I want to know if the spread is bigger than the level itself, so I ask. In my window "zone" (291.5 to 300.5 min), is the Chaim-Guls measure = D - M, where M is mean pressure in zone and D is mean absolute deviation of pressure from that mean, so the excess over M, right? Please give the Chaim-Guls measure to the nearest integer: -96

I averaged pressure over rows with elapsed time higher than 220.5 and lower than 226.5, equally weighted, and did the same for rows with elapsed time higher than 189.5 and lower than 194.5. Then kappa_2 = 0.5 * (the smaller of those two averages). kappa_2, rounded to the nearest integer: 49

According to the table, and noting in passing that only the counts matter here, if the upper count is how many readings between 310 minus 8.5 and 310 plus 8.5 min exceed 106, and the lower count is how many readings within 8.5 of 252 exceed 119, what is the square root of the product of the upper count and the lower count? 16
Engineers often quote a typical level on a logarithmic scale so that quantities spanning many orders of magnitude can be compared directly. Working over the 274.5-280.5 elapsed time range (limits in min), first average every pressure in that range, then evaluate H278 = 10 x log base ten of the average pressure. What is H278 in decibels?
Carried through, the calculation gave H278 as 21.2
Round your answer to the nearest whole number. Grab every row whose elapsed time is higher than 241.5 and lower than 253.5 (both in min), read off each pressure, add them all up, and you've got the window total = 1472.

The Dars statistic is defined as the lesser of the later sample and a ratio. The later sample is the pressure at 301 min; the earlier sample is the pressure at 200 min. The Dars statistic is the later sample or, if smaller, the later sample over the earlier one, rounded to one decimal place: 1.0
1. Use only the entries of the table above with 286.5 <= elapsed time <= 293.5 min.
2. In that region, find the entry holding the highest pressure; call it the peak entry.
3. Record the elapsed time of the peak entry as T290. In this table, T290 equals 288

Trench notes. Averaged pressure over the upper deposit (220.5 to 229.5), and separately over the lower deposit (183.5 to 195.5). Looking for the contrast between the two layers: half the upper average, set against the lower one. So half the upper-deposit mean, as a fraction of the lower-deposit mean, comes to 0.45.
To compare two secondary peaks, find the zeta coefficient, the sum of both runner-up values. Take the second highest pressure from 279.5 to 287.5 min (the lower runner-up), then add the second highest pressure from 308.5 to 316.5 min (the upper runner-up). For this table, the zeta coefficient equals 264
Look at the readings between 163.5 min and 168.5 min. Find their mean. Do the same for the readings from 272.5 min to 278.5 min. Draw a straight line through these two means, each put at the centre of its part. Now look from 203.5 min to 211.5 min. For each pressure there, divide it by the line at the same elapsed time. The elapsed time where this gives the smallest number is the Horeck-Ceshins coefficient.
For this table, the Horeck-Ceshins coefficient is 211 min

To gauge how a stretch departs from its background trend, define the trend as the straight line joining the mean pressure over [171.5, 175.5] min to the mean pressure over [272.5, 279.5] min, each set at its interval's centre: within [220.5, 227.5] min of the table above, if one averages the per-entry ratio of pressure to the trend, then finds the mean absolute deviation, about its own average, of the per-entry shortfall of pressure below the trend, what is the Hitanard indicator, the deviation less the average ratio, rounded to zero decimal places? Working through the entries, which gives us 10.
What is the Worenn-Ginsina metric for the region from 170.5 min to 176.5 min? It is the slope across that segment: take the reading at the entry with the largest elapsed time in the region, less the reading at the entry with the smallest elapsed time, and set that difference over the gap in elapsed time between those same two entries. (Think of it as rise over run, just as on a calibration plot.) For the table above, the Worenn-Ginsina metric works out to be 0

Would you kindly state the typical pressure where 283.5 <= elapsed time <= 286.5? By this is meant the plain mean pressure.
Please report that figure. 125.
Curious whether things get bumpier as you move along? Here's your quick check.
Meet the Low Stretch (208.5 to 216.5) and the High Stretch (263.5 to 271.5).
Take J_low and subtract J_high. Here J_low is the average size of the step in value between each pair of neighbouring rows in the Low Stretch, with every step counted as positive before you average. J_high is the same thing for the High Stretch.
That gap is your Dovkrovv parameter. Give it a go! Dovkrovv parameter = -3.2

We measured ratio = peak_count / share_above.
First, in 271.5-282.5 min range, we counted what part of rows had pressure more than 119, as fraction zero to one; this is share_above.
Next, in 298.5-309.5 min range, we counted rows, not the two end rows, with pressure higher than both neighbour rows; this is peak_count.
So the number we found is 1.0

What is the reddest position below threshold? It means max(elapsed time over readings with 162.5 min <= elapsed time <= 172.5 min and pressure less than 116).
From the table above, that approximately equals 172 min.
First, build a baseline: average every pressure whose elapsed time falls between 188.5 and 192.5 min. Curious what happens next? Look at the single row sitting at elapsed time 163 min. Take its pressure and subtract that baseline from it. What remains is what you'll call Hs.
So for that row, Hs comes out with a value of -17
